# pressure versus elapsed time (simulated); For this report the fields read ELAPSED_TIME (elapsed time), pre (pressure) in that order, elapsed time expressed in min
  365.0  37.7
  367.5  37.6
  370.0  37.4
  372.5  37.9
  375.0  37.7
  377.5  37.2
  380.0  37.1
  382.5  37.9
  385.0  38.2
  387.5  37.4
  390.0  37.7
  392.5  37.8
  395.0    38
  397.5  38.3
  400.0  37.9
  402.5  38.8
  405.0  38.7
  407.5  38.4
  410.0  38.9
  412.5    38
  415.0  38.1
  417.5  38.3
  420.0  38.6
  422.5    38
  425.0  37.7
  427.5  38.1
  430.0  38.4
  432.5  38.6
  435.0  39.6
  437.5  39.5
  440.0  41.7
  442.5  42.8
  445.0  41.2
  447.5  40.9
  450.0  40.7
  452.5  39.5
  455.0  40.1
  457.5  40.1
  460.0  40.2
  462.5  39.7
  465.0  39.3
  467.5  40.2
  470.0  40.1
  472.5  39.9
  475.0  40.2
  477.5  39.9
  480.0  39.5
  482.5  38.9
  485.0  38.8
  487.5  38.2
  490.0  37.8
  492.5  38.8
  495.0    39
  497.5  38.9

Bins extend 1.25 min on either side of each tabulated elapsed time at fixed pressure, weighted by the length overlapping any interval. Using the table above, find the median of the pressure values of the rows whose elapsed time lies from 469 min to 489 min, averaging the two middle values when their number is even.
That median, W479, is 39.7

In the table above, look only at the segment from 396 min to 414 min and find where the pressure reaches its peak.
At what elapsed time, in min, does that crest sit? 410.0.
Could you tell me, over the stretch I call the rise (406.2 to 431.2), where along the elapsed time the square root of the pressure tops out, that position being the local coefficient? 410.0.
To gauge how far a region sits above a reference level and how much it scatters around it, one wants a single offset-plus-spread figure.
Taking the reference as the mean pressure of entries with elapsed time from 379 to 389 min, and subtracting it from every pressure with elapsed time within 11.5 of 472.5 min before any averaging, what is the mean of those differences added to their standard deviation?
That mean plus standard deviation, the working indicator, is 2.5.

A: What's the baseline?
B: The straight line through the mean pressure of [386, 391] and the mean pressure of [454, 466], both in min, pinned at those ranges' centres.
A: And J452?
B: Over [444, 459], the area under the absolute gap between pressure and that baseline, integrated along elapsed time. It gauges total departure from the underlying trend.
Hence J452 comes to 13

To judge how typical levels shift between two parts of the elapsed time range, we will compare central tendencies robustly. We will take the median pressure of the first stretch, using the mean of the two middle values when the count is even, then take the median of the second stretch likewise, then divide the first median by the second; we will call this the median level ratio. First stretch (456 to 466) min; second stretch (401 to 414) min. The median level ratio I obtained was 1.031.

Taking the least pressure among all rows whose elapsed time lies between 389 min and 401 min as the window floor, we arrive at 37.7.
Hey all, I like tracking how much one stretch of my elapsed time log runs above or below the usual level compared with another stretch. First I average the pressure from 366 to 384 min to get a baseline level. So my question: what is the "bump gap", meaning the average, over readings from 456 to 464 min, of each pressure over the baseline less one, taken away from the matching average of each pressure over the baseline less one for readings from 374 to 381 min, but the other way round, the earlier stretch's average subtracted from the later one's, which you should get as 0.071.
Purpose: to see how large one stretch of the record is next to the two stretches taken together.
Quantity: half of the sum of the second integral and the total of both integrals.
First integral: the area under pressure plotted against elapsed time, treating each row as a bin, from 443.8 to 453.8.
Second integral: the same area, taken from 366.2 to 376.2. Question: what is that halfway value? 579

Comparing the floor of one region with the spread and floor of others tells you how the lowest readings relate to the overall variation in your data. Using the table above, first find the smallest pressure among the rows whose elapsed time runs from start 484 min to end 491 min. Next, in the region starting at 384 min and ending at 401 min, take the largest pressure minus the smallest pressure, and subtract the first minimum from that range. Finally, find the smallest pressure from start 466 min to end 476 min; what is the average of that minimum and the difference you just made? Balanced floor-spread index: 1.5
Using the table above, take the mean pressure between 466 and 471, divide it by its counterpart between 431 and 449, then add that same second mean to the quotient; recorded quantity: 41.6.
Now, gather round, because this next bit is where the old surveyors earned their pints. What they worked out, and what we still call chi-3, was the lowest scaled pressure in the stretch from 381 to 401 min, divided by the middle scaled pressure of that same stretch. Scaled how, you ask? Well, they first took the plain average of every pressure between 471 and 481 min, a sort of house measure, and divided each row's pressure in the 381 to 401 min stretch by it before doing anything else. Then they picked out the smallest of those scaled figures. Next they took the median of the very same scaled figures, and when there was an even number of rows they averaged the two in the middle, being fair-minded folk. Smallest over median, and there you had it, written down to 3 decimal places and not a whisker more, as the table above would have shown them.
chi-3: 0.987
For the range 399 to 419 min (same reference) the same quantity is 0.988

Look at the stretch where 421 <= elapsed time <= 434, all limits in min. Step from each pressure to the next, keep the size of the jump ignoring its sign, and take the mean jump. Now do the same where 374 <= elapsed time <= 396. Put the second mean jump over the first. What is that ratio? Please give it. 1.3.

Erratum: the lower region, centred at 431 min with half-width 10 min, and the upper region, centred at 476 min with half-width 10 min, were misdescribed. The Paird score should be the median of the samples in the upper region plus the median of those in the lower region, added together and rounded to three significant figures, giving 78.4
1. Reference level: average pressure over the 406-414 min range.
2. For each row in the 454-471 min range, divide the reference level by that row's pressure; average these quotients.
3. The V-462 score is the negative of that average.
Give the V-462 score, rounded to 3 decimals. -0.962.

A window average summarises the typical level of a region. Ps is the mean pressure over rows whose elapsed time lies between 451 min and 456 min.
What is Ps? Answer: 39.8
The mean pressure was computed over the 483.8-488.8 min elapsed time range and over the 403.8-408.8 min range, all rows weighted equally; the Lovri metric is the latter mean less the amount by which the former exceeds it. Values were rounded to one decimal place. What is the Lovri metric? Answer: 38.6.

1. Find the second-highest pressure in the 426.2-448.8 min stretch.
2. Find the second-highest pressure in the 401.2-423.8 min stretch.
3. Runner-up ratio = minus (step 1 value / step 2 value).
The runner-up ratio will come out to -1.07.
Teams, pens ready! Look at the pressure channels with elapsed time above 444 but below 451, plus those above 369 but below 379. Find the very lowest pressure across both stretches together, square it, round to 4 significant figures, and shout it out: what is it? 1384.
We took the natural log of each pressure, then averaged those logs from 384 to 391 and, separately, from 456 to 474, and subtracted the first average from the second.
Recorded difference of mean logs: 0.056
